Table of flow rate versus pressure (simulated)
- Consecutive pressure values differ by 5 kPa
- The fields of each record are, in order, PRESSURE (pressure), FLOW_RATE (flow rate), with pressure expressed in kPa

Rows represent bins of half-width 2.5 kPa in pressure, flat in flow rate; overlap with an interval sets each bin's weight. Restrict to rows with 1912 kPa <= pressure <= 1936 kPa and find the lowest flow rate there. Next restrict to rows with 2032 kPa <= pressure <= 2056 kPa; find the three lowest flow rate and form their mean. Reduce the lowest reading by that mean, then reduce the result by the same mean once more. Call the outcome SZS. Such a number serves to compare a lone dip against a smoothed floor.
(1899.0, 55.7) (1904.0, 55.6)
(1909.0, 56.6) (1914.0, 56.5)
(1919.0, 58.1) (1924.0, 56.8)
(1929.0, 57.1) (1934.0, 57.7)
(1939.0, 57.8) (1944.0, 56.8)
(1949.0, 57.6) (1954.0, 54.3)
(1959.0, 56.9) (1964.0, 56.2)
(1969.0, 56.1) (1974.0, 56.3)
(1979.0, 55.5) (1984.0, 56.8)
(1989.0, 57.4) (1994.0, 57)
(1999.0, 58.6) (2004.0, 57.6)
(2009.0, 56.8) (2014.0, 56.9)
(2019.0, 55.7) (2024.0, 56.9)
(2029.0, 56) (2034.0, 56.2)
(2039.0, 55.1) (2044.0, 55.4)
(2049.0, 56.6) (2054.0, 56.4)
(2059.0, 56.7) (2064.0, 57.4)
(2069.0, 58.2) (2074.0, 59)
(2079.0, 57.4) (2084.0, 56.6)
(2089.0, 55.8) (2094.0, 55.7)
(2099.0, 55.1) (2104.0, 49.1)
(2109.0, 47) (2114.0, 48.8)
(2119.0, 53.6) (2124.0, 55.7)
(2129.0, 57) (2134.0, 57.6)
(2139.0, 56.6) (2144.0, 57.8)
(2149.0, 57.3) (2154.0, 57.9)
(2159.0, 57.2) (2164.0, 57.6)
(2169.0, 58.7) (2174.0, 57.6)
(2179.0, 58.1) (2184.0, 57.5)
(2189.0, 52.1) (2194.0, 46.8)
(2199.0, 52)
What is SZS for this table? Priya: -55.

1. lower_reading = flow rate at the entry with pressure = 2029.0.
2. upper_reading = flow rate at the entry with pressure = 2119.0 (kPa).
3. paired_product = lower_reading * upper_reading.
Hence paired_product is 3002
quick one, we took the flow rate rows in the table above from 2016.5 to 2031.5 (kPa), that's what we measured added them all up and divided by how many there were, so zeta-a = 56.2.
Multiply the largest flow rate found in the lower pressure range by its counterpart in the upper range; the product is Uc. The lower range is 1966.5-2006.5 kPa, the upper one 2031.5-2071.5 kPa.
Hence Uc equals 3411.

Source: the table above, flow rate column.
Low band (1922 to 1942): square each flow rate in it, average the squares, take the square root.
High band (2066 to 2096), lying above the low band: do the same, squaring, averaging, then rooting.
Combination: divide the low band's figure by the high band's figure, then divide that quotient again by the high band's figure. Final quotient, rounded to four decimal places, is 0.0176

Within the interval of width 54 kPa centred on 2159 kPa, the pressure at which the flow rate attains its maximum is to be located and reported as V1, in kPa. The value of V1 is 2169.0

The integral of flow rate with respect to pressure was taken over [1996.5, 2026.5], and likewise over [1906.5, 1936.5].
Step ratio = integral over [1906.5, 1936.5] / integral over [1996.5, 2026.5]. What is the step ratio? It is 1.001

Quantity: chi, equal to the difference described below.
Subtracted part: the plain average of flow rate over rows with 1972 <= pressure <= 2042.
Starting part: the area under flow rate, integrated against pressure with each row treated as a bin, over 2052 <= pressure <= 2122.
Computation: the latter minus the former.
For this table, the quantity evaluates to 3777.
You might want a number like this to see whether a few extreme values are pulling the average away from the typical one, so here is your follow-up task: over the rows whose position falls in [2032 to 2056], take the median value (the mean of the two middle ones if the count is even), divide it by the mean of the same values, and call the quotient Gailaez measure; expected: 1.00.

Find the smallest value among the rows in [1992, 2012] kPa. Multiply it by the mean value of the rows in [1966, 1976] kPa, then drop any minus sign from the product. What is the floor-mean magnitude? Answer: 3192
